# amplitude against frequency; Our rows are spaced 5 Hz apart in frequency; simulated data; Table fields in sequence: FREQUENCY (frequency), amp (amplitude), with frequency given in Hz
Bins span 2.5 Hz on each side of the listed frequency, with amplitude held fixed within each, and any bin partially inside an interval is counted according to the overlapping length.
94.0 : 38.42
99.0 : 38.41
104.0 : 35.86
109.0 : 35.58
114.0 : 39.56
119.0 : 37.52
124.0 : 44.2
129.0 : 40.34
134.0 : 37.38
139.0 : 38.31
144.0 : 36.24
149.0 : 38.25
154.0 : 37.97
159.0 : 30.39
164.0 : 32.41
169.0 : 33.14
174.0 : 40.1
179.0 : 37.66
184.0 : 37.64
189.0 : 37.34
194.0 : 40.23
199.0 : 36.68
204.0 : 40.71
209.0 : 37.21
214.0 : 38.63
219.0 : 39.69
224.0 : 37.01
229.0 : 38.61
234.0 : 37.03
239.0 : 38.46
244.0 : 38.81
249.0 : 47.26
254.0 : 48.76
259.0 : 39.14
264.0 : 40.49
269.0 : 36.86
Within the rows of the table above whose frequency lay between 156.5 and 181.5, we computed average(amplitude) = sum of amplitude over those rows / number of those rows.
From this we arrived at 34.7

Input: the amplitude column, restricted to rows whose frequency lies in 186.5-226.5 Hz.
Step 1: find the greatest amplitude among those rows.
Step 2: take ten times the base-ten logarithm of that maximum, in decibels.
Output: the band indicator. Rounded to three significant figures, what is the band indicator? 16.1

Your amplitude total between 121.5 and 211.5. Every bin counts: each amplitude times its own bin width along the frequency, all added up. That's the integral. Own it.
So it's 3381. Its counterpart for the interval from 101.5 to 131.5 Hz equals 1165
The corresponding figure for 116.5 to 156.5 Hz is 1551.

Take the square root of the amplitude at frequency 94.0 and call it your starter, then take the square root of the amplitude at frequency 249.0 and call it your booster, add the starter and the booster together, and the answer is 13.1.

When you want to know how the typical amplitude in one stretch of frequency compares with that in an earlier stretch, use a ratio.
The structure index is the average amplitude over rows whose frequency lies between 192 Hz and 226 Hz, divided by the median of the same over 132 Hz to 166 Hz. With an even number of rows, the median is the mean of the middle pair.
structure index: 1.03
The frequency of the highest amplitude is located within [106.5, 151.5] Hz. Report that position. 124.0 Hz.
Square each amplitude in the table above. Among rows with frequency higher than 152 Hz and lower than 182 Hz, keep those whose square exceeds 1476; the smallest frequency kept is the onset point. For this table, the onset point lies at 174.0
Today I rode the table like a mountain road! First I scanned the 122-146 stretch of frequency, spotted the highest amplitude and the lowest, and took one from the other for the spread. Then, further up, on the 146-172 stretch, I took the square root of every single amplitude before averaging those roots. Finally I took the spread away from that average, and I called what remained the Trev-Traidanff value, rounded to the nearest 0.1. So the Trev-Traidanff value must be -2.1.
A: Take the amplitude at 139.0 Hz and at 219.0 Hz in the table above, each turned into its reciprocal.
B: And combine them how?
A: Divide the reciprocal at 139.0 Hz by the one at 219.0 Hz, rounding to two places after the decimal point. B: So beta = 1.04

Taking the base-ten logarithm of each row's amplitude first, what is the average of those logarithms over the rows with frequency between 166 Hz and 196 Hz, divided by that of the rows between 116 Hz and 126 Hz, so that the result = 0.98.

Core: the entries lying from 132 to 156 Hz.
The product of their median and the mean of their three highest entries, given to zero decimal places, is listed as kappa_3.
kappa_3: 1450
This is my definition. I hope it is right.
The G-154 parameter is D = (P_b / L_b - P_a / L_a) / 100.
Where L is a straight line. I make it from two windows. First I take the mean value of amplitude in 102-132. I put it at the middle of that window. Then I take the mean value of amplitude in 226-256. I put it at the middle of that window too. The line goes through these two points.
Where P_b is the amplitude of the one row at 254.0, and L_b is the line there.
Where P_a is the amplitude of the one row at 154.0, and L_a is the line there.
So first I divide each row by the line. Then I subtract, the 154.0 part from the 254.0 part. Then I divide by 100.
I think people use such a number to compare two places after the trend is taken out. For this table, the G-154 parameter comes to 0.0021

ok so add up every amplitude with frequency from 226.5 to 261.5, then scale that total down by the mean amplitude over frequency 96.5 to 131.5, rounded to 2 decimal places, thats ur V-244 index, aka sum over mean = 7.43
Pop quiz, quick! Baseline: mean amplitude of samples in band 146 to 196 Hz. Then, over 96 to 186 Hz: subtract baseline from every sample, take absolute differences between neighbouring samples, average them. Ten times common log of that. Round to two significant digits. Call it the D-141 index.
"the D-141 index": 4.5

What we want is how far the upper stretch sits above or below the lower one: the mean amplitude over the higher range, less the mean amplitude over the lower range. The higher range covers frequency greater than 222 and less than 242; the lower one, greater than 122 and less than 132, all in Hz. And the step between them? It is -4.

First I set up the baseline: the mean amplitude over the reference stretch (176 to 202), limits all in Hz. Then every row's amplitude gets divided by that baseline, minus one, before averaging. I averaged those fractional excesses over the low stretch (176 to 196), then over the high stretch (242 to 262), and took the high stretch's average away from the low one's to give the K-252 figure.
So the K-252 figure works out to -0.14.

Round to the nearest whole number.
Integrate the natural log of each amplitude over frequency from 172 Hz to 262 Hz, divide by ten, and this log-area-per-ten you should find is 33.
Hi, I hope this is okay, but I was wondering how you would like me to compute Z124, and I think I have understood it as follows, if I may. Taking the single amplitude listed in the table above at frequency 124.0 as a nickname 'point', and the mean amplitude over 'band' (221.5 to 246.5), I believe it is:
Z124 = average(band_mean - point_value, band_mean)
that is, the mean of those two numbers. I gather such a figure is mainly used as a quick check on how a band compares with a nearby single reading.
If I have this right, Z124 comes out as 16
